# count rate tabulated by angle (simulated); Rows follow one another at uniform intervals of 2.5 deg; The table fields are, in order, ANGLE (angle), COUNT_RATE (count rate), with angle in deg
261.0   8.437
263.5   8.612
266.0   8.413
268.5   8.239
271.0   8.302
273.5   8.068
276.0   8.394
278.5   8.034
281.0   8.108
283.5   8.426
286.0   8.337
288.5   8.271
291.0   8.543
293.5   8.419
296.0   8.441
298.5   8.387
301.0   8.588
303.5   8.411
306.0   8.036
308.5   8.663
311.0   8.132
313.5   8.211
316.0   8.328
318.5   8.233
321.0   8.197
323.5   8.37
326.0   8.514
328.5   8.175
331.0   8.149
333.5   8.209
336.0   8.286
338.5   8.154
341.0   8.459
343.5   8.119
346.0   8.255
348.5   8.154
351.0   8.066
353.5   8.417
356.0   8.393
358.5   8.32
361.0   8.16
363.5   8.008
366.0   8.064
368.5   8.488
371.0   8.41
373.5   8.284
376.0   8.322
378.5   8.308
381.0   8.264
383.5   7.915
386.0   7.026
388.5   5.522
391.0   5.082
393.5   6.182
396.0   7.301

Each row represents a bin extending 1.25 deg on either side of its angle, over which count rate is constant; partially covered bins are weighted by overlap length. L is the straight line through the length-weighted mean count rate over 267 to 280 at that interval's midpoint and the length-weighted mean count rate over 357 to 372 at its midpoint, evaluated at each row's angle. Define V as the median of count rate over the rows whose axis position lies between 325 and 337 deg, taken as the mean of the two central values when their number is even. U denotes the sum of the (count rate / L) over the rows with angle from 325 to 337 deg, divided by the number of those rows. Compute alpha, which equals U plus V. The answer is 9.21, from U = 1.00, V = 8.21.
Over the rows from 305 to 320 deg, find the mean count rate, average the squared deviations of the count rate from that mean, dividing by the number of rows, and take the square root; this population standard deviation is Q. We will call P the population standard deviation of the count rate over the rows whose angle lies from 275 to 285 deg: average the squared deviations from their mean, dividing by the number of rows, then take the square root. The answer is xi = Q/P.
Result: 1.2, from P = 0.17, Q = 0.20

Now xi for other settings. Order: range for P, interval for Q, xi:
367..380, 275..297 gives 2.1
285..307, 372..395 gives 8.1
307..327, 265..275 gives 0.7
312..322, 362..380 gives 3.2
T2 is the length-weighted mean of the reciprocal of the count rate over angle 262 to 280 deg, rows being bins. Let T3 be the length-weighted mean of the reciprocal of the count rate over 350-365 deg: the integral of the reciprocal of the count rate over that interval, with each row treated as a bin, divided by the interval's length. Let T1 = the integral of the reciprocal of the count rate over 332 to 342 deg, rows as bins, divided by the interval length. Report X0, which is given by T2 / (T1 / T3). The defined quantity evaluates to 0.121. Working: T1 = 0.121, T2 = 0.121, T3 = 0.122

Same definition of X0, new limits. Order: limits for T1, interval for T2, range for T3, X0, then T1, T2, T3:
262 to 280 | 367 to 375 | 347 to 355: 0.120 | 0.121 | 0.119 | 0.122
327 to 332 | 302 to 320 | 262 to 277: 0.118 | 0.122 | 0.121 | 0.120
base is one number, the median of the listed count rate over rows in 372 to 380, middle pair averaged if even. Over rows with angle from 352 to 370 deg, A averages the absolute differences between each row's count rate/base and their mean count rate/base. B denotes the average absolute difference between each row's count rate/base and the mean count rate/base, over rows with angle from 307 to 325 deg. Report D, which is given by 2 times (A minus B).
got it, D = 0.008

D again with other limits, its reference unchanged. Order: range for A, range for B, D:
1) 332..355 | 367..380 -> 0.009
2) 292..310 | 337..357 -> -0.001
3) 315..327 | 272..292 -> -0.015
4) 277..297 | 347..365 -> 0.000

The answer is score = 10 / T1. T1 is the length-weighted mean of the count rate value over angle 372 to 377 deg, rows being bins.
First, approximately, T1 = 8.31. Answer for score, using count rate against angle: 1.20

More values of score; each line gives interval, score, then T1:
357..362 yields 1.21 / 8.25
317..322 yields 1.22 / 8.22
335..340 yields 1.22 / 8.23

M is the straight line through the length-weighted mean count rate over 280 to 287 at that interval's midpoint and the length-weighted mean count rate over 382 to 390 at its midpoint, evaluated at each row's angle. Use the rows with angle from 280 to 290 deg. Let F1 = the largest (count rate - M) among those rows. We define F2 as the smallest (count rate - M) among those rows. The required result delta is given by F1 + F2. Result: -0.1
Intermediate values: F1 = 0.1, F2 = -0.2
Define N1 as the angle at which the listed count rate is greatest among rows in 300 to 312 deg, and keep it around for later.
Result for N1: 308.5 deg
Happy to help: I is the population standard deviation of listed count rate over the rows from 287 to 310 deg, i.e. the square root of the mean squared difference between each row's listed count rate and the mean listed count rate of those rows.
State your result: 0.17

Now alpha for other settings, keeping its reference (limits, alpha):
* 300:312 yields 9.43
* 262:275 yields 9.32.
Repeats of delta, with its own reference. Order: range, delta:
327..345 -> 1.5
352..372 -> 2.3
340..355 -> 1.8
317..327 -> 1.3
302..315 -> 0.8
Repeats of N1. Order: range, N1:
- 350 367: 353.5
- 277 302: 301.0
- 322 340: 326.0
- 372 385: 376.0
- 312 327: 326.0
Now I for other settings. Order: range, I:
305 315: 0.24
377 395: 1.23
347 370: 0.17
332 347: 0.11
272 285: 0.17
